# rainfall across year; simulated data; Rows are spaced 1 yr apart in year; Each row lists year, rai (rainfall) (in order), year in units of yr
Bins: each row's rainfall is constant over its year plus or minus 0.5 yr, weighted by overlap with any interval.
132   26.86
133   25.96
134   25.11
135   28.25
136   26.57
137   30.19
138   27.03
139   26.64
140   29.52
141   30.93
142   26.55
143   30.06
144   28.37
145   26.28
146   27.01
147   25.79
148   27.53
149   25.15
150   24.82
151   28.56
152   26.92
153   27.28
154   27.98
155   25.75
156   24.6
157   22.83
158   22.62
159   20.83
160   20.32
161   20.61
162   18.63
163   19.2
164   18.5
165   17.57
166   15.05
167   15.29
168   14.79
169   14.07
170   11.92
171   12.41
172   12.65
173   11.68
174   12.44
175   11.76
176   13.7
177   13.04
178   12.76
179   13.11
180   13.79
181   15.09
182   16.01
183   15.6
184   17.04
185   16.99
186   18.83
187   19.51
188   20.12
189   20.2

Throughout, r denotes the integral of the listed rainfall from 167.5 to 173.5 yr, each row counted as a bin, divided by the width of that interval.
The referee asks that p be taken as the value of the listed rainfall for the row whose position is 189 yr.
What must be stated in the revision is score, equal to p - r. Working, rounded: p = 20.2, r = 12.9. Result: 7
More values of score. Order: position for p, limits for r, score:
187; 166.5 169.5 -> 5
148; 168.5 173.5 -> 15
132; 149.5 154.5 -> 0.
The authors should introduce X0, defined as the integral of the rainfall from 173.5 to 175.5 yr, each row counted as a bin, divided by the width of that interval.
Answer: 12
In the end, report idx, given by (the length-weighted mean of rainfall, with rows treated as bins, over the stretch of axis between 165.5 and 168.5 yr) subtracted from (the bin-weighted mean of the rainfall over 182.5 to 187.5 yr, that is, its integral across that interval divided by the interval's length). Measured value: 3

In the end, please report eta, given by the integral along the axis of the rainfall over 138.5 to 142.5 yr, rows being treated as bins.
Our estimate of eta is 114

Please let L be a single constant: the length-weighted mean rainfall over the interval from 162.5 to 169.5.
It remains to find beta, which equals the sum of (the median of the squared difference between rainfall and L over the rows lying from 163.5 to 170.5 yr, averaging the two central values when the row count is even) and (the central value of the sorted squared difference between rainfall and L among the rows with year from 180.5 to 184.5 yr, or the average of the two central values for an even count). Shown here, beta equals 3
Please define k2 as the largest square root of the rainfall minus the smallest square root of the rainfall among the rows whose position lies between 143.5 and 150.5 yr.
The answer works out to 0.34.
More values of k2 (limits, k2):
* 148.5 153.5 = 0.36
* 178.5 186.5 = 0.72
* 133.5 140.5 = 0.48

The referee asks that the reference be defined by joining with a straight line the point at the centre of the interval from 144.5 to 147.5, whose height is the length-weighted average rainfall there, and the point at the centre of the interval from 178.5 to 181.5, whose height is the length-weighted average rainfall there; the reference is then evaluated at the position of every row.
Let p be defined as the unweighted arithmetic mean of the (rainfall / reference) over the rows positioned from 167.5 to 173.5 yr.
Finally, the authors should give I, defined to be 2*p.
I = 1.5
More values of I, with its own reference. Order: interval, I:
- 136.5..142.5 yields 2.0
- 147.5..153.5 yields 2.2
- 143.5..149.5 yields 2.0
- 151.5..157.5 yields 2.2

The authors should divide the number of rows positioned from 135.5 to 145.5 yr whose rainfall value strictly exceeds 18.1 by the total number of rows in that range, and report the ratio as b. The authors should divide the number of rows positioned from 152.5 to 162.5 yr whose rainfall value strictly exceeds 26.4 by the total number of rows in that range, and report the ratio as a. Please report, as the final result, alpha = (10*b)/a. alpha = 50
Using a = 0.2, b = 1.0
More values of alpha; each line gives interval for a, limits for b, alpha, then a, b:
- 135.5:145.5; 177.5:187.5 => 2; 0.9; 0.2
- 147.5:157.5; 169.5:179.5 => 0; 0.5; 0.0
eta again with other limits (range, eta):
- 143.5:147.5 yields 107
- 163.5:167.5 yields 66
